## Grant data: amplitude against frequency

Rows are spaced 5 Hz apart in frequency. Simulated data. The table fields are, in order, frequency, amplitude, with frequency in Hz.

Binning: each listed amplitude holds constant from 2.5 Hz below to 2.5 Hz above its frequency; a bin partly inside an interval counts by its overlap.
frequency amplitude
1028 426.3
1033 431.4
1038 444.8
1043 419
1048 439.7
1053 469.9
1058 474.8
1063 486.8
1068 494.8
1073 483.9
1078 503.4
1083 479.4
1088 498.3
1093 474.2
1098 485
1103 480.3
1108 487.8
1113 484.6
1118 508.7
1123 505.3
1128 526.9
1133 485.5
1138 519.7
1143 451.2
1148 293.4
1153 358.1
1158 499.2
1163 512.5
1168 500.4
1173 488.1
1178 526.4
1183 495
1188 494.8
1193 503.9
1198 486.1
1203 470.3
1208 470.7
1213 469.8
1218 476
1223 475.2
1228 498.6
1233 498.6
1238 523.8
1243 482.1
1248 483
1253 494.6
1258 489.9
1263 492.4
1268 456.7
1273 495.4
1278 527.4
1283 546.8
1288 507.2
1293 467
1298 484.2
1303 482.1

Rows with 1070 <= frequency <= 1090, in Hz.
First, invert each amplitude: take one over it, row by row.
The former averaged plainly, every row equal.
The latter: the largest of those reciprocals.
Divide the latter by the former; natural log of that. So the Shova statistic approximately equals 0.024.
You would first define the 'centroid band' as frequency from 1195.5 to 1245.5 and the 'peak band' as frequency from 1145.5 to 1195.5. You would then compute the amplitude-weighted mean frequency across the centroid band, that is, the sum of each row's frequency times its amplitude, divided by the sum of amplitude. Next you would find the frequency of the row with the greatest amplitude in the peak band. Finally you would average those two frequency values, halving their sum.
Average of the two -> 1199.4 Hz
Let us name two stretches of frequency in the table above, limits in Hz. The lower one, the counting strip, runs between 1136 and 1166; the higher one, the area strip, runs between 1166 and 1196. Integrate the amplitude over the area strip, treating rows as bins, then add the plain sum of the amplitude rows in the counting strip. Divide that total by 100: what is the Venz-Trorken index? 177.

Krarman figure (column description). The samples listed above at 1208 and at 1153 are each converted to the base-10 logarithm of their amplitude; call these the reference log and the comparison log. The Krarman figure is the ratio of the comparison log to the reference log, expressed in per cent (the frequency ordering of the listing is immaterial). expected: 96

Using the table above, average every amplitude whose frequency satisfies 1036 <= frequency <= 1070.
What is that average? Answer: 461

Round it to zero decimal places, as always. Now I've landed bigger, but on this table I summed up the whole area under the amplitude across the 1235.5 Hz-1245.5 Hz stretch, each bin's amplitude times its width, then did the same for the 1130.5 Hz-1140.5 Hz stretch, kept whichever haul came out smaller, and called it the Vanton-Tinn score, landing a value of 5026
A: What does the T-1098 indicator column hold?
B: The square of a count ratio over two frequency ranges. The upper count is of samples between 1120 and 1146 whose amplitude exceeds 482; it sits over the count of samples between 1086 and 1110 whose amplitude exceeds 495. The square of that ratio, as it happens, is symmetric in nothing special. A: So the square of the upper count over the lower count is 16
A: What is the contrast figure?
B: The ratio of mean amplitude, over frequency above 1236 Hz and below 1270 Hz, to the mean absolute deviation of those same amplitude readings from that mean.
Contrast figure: 38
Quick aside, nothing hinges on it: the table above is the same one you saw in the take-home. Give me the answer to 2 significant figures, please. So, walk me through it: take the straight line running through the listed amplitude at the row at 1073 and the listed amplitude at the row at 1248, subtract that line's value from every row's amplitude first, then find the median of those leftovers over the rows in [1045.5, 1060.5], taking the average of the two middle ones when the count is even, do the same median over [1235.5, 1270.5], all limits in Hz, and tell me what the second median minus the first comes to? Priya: 21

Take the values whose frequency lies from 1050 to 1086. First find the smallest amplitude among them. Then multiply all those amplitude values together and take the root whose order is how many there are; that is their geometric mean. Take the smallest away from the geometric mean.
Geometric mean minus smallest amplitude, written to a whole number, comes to 15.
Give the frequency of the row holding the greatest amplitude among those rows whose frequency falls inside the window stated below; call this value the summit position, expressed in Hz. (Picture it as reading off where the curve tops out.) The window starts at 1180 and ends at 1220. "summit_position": 1193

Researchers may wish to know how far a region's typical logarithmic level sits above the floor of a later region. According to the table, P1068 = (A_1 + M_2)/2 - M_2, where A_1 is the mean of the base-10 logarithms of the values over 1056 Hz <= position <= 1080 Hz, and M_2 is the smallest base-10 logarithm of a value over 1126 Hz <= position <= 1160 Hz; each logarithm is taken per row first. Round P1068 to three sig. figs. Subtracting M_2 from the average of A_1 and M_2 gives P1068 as 0.111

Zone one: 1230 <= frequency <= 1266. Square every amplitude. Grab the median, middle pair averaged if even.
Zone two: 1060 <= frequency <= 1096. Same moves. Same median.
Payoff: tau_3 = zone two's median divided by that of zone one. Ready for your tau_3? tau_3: 0.98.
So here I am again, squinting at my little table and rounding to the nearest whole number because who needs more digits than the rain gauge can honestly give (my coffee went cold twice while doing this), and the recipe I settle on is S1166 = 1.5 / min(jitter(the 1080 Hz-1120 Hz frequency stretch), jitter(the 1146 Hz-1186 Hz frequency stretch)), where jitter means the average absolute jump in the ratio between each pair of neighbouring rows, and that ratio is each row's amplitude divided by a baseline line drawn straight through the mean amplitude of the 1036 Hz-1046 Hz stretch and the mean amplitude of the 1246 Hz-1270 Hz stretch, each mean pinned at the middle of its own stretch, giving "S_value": 51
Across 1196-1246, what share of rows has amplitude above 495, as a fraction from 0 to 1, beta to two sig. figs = 0.30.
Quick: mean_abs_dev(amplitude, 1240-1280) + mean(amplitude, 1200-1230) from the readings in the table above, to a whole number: 489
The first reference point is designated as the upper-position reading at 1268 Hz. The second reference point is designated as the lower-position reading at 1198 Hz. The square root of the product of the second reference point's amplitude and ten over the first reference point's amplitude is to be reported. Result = 3.26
